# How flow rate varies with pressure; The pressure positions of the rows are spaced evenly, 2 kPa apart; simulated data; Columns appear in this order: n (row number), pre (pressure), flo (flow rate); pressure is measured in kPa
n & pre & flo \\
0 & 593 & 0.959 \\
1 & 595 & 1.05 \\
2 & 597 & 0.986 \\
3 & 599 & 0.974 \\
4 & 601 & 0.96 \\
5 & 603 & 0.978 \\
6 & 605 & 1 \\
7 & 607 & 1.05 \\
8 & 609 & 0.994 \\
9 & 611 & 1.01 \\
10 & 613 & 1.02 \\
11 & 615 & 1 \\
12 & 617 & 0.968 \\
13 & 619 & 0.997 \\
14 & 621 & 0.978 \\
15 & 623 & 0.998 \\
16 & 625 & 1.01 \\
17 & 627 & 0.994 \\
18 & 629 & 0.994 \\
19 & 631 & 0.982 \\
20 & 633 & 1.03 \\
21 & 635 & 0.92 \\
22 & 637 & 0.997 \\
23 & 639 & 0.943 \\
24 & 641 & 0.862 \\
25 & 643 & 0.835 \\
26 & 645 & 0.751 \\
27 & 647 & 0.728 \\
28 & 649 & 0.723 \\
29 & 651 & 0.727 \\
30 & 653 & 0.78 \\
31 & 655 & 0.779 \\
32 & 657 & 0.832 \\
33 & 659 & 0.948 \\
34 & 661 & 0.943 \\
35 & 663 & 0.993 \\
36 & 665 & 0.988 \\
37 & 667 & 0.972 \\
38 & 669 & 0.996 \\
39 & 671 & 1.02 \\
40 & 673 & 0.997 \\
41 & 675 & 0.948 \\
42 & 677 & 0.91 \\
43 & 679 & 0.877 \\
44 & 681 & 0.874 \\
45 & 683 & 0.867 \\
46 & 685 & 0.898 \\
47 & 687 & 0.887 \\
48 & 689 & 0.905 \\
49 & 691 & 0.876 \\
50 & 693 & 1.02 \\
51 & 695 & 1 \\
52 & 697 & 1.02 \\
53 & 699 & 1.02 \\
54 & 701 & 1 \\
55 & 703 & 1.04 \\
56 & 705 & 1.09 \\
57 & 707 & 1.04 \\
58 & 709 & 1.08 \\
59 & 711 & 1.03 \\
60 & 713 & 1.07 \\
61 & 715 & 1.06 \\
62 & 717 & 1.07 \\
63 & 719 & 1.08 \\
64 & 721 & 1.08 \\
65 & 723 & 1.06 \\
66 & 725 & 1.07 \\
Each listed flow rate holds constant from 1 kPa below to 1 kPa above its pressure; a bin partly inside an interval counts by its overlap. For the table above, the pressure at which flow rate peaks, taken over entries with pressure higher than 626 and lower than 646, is 633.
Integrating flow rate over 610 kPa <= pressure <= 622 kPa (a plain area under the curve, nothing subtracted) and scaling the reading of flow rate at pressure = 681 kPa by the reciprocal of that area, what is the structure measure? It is 0.073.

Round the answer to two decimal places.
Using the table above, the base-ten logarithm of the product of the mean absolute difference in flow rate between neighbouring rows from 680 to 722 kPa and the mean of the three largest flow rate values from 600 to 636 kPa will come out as -1.51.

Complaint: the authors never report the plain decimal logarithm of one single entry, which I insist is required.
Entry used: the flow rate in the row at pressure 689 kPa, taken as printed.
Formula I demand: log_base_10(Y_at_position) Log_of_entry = -0.043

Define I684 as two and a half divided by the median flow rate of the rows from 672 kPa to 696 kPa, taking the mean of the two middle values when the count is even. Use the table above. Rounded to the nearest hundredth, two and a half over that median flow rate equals 2.77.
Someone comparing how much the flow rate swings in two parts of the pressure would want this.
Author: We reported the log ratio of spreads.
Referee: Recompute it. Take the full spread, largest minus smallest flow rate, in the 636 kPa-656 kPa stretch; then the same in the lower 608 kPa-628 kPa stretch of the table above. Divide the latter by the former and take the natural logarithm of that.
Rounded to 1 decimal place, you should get -1.7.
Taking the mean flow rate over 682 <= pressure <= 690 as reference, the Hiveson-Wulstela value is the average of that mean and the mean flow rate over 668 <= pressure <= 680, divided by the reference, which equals 1.04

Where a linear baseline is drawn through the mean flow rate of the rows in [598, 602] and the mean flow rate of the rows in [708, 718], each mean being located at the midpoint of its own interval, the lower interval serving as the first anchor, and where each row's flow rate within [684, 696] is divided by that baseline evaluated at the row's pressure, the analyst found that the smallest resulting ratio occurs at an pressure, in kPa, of 691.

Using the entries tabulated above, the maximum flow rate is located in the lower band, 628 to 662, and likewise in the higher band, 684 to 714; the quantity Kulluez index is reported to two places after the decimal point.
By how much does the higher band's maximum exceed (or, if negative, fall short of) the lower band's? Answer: 0.06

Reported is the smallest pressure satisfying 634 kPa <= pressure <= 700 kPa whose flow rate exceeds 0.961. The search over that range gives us 637 kPa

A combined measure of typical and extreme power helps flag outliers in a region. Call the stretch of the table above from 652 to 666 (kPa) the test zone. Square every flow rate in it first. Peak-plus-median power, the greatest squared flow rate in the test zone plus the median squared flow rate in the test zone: 1.9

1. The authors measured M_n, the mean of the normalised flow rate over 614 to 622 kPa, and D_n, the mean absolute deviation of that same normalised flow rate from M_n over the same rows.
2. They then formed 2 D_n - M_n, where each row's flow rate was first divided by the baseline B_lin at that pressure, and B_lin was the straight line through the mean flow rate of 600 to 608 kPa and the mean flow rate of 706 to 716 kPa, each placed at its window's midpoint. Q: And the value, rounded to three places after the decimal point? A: -0.955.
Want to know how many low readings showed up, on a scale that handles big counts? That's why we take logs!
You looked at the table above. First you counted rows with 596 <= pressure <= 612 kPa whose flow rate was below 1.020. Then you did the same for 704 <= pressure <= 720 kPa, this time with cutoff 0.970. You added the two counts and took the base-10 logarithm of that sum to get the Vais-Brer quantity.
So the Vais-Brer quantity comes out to 0.85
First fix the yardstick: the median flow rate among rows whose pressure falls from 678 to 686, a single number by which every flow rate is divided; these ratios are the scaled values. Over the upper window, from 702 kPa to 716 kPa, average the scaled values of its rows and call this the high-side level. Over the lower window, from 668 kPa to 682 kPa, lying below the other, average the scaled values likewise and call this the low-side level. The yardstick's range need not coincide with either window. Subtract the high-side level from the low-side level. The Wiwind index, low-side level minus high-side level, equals -0.13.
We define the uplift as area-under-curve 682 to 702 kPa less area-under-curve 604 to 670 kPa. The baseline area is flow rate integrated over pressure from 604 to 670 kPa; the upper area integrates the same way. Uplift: -42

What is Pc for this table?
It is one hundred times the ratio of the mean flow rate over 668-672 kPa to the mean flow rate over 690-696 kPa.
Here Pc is 104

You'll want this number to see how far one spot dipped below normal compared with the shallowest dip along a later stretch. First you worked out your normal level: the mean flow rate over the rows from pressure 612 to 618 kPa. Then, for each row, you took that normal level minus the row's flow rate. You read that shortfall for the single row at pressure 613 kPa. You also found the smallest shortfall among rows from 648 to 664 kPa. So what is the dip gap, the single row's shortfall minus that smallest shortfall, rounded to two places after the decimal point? -0.03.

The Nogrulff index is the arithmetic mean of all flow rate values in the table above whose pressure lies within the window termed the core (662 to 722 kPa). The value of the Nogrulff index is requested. 0.99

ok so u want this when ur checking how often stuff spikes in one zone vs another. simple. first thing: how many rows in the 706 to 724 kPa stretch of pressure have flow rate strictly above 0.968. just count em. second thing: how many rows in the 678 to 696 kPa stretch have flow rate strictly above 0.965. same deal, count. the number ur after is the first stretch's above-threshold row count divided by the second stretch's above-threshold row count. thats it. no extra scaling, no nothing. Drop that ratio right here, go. 4.5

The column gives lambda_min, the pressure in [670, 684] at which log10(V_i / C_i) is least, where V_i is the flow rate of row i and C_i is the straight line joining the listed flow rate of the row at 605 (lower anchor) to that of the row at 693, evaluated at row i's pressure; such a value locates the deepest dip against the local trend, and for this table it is 683 kPa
